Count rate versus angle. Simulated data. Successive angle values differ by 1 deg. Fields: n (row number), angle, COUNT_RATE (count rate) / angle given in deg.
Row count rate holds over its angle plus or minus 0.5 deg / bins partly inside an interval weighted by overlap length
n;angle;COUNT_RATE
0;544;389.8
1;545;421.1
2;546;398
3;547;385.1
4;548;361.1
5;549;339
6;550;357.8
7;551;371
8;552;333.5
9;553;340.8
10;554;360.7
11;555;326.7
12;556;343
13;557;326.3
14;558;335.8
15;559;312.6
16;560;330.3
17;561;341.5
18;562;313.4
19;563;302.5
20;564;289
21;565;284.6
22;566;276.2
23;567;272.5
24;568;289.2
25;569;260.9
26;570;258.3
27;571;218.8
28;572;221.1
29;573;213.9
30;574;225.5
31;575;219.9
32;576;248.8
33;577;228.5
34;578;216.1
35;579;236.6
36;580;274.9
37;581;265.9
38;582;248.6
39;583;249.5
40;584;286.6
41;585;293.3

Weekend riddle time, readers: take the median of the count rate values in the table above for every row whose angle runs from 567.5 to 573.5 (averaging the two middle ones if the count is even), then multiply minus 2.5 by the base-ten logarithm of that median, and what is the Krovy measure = -5.95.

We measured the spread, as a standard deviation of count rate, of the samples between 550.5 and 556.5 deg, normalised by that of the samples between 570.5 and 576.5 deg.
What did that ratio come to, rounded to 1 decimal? 1.4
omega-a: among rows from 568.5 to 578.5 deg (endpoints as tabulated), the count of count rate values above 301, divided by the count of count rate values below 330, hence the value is 0.0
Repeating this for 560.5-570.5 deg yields 0.3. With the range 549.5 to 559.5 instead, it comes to 3.3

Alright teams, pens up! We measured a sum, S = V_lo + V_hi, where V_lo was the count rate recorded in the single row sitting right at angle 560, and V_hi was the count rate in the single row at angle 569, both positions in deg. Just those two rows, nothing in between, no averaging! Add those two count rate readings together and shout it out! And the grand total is 591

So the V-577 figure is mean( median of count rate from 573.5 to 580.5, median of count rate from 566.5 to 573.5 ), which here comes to 243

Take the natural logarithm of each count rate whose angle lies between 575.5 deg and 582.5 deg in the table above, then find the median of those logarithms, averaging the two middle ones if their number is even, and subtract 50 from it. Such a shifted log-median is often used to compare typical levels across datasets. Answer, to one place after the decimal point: -44.5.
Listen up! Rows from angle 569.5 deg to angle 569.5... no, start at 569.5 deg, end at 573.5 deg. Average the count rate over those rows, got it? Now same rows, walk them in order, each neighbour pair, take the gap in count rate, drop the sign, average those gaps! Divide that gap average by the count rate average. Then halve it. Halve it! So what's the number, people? 0.036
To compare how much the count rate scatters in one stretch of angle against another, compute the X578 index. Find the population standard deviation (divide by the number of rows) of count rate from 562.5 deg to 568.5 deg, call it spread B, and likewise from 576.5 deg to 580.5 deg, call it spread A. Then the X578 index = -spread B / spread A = -0.4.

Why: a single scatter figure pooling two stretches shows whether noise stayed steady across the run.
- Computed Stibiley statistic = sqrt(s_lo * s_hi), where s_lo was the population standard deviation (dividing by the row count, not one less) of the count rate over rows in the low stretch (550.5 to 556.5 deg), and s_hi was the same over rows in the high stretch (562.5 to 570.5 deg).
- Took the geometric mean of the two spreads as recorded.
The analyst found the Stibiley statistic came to 14.7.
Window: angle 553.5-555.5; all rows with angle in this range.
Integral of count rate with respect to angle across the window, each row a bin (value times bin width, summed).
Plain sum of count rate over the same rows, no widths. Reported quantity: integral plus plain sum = 1375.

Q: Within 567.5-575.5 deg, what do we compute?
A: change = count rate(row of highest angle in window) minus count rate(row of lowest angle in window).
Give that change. -69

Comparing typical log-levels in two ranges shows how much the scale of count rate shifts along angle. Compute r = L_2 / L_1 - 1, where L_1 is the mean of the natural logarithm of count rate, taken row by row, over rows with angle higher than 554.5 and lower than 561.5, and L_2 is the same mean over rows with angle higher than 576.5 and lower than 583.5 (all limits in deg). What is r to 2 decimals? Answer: -0.05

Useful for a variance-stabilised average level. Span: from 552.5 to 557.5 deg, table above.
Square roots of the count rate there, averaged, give 18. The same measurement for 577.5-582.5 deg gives 16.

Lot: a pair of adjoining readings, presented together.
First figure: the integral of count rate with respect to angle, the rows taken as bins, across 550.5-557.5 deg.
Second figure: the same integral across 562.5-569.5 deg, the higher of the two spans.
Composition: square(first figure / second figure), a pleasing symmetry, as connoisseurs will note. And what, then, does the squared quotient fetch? 1.48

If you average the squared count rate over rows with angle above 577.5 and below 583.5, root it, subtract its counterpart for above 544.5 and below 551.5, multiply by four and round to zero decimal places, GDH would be -511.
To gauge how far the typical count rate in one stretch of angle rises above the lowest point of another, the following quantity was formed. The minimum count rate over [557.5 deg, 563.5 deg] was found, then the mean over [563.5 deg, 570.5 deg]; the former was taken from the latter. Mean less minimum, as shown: -27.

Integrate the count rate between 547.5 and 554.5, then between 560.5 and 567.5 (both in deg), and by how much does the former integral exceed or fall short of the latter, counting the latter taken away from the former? 384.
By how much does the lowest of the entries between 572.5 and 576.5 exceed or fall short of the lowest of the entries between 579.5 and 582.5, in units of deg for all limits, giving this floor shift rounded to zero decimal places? -35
